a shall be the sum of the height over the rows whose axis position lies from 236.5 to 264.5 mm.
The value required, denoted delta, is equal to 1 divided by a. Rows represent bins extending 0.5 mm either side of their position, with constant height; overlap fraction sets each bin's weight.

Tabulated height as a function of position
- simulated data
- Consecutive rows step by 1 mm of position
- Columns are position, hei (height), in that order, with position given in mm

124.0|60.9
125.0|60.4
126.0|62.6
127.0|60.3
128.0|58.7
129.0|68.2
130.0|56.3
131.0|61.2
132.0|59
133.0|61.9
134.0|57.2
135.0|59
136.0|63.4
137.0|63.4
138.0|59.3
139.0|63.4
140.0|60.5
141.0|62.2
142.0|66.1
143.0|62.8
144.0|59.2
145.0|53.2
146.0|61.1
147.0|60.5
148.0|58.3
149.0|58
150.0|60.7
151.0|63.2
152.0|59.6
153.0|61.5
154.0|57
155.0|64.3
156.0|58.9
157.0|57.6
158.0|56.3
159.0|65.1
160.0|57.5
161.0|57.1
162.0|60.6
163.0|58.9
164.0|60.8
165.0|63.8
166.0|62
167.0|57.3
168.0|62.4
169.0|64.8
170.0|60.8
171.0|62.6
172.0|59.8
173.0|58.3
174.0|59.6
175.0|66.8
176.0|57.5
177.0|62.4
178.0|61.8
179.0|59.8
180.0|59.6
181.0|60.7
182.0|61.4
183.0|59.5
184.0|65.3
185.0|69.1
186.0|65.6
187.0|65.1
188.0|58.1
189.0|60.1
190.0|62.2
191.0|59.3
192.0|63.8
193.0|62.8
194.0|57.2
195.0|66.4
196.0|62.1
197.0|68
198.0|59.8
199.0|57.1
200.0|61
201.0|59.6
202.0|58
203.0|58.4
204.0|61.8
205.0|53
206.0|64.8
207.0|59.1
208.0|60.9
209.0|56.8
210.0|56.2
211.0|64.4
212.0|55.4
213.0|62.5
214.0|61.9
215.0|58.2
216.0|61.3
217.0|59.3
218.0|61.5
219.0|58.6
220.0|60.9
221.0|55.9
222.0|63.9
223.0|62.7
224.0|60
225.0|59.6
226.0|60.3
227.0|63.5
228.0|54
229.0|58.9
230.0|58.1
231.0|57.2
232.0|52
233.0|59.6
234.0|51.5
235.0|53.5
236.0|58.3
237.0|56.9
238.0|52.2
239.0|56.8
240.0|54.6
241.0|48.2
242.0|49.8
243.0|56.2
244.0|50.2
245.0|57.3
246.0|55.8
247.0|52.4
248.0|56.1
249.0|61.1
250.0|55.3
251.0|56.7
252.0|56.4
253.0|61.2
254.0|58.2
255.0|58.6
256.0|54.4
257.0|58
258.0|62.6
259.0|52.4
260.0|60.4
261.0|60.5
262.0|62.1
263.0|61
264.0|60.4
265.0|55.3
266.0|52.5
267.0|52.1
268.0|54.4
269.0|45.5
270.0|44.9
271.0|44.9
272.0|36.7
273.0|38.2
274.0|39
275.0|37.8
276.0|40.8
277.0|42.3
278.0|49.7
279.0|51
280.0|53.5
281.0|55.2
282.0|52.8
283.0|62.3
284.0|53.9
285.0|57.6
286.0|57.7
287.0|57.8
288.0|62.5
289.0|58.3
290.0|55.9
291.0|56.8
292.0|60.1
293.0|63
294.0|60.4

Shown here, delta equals 0.0006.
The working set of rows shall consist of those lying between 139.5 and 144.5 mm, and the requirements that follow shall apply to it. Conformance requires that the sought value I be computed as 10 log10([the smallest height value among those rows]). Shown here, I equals 17.7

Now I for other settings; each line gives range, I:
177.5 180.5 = 17.8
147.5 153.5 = 17.6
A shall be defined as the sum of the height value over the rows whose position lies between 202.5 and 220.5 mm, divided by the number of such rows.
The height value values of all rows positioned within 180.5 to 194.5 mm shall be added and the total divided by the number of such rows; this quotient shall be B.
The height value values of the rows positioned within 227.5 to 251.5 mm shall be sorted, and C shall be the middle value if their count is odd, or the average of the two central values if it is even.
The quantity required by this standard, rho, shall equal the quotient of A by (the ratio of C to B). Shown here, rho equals 66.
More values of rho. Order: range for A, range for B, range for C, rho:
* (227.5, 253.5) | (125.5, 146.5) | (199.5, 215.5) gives 57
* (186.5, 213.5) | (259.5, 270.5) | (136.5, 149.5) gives 55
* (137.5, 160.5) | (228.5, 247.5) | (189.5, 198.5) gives 53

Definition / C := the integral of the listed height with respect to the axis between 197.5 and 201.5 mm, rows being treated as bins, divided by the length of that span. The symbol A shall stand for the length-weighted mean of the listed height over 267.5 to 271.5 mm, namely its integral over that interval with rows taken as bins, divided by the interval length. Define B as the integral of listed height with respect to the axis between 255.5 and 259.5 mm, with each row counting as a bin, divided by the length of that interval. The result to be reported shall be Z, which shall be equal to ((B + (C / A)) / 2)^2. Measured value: 844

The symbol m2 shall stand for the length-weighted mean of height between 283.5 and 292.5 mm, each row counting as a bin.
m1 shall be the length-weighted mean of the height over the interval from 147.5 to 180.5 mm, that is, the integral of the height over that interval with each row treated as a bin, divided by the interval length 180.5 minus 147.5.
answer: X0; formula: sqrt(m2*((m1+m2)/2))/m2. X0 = 1.01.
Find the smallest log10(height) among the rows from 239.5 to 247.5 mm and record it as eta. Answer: 1.68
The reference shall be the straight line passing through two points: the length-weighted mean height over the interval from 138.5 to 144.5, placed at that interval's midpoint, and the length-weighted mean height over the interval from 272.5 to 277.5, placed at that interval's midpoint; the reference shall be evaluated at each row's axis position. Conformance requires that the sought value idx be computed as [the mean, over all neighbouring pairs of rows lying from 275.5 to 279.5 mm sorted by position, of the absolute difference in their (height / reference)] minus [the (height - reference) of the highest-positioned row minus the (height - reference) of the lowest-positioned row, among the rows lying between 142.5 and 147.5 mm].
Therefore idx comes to 1.7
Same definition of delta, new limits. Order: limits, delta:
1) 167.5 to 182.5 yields 0.0011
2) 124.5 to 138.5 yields 0.0012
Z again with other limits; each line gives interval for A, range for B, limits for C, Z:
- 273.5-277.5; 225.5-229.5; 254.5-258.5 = 919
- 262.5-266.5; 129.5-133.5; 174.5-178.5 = 921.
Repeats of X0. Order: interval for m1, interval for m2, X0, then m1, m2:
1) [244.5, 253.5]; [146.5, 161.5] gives 0.99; 57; 60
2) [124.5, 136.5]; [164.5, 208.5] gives 1.00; 61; 61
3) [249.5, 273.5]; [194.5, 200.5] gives 0.97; 54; 62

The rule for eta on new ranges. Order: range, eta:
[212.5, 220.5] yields 1.76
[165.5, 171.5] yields 1.76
